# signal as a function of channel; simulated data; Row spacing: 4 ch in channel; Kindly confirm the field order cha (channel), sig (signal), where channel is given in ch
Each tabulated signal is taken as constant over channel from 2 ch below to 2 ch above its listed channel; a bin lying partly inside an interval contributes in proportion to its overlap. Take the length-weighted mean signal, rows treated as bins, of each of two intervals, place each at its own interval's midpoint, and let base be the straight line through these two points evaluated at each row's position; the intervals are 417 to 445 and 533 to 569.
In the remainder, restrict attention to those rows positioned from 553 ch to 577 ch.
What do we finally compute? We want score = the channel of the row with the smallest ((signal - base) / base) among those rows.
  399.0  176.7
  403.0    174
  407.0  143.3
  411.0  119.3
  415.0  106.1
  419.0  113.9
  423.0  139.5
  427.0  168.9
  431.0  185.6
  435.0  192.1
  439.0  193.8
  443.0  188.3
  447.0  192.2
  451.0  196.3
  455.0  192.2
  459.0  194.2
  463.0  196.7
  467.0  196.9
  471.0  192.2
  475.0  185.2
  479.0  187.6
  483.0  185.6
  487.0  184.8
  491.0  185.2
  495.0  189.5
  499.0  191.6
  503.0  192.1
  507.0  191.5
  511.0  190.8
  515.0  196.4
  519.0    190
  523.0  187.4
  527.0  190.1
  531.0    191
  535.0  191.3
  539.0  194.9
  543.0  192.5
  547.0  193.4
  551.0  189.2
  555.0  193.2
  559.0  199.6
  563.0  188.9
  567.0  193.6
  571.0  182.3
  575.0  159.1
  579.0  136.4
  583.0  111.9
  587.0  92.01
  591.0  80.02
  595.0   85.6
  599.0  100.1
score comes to 575.0 ch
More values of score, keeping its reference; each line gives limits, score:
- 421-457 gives 423.0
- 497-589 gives 587.0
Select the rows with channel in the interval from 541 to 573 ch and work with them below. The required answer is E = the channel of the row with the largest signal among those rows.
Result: 559.0 ch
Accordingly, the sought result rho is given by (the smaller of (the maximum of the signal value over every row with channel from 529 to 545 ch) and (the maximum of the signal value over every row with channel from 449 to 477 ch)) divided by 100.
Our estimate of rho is 1.949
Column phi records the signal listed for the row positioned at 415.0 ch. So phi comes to 106.1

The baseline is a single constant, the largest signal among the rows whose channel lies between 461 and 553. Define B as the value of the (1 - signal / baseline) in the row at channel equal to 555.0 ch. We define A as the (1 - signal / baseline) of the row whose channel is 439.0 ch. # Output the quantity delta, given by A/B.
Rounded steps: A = 0.02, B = 0.019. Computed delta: 1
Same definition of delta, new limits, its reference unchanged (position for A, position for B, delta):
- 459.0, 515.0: 5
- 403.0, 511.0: 4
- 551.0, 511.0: 1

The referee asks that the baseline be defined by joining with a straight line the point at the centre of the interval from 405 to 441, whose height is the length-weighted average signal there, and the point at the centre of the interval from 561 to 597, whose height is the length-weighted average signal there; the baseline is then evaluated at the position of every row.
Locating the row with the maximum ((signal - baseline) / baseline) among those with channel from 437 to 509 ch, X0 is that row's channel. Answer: 467.0 ch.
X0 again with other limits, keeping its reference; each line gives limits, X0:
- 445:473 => 467.0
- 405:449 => 439.0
